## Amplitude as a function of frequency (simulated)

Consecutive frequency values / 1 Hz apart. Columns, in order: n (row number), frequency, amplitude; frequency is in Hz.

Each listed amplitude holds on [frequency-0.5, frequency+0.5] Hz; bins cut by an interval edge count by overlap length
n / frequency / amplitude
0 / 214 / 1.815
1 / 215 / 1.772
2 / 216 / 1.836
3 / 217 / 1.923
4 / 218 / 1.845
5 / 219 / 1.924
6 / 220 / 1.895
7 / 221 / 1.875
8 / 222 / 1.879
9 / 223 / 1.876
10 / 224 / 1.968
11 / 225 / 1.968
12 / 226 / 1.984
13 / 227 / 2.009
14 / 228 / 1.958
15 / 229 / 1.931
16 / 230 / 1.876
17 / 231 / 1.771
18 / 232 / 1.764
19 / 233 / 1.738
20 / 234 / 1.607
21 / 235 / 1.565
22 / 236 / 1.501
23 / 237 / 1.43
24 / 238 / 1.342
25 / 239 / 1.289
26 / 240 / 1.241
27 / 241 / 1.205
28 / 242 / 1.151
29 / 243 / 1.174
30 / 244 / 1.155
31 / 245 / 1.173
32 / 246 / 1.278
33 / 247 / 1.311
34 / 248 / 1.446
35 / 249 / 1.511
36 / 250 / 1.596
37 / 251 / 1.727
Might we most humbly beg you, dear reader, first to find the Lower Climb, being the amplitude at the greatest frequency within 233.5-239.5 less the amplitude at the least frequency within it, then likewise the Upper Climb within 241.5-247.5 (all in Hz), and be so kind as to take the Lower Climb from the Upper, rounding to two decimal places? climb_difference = 0.48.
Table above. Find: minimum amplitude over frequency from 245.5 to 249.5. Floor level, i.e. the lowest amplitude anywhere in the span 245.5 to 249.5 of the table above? 1.278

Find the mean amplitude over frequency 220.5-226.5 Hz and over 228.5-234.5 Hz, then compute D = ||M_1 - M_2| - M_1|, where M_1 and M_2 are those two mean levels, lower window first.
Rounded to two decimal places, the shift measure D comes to 1.78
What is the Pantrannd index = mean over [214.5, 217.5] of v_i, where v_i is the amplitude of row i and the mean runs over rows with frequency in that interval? 1.84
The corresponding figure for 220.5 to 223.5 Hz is 1.88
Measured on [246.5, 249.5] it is 1.42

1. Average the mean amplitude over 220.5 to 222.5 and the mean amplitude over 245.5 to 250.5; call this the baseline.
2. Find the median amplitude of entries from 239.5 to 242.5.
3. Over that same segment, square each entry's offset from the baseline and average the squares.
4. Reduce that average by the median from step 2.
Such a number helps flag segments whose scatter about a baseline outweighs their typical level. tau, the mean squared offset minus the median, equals -1.00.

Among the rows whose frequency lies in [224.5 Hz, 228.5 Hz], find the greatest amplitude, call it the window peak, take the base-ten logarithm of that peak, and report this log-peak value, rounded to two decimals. 0.30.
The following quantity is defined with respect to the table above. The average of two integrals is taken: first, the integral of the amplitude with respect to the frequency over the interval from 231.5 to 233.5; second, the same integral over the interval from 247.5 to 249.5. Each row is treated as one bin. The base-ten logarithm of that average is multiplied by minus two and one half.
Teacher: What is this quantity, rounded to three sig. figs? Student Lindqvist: -1.27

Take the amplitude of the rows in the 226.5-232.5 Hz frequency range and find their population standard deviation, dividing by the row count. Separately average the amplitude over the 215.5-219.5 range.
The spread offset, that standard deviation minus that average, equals -1.79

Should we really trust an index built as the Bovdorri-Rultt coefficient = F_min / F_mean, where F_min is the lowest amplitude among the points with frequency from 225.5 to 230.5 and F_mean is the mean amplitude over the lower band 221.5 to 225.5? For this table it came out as 1.0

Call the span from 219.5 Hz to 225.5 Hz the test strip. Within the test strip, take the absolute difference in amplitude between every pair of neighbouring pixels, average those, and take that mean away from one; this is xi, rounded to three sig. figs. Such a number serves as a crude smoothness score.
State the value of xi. 0.976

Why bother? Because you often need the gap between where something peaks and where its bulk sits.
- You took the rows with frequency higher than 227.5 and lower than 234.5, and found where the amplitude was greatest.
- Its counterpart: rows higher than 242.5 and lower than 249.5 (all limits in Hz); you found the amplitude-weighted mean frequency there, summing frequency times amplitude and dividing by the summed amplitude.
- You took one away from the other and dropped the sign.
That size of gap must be 18.2 Hz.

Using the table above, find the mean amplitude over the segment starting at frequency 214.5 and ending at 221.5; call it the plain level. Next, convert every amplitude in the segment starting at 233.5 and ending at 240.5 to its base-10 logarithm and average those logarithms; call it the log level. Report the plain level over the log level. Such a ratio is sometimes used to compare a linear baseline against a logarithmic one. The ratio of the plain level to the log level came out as 12.3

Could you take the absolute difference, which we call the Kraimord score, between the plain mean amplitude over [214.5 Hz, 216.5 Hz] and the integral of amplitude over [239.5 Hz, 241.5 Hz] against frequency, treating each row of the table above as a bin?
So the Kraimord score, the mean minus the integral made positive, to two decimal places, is 0.64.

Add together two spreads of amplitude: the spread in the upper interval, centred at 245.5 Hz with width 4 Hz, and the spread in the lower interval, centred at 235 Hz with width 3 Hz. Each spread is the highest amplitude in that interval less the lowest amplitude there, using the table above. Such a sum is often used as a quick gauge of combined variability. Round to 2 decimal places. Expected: 0.26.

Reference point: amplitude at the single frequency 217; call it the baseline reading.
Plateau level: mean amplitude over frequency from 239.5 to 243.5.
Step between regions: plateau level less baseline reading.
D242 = -0.73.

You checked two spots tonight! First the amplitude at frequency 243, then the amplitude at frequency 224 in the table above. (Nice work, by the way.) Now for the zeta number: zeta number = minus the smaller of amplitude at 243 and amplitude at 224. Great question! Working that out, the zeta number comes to -1.17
